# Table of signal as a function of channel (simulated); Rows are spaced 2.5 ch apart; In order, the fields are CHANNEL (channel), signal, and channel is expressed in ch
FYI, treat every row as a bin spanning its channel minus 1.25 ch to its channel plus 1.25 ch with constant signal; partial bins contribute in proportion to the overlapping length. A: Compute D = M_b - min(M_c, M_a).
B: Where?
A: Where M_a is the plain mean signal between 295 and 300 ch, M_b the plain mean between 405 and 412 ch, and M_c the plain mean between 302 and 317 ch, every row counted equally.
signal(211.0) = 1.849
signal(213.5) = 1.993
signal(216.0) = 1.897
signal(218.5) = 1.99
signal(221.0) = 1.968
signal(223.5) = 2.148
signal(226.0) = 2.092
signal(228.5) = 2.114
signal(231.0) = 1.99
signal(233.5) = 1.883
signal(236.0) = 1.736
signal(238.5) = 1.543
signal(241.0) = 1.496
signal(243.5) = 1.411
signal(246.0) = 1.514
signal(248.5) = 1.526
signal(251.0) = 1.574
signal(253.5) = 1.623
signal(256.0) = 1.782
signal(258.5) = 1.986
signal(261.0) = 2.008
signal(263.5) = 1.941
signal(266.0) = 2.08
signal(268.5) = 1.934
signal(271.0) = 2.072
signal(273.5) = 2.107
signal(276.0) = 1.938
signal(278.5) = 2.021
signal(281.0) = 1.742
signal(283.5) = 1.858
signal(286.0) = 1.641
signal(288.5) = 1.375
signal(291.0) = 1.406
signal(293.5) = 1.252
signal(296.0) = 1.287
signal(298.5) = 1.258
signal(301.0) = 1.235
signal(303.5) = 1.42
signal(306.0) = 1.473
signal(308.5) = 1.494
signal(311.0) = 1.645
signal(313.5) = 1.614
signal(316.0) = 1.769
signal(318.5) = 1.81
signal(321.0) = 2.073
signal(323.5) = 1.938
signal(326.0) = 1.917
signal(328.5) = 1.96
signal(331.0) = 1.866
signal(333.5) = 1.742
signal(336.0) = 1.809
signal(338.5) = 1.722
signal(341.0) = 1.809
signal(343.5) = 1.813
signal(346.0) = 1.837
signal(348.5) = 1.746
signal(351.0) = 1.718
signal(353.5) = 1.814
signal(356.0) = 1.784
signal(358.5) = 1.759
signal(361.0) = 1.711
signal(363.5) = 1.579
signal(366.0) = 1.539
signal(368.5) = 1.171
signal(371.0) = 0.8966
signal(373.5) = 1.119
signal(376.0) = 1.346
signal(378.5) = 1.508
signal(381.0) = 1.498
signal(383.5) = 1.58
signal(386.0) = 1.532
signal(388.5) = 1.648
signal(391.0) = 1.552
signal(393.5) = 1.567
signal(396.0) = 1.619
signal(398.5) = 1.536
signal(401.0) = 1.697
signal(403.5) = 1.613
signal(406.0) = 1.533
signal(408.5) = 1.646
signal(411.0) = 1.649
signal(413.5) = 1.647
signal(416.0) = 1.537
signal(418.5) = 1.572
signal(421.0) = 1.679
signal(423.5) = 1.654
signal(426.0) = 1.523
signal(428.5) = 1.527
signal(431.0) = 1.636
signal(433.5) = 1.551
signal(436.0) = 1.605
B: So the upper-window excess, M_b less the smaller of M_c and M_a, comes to 0.34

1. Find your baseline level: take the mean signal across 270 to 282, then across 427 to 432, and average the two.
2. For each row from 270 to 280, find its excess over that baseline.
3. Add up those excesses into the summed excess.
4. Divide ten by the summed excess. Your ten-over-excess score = 10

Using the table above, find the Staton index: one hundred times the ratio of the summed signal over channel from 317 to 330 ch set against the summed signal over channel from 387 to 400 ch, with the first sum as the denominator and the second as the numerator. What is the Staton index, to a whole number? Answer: 82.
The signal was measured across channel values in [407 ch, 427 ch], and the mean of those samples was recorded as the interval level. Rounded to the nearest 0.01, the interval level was 1.61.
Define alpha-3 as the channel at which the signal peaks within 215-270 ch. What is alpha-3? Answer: 223.5 ch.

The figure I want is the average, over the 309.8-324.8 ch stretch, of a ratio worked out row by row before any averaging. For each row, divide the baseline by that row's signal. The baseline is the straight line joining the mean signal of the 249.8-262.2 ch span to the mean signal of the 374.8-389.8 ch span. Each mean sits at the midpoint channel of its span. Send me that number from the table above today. 0.93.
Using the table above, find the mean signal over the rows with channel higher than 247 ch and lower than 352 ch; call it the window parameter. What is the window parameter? 1.73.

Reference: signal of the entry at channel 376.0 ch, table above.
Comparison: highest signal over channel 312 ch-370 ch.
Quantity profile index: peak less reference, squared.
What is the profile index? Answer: 0.53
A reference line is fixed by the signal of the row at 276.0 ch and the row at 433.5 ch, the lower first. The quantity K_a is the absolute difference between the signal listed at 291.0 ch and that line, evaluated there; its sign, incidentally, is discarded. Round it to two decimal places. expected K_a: 0.50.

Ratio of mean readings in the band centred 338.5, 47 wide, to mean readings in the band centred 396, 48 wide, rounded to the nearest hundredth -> 1.18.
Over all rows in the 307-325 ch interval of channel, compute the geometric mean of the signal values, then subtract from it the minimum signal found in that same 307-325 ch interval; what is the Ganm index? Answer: 0.26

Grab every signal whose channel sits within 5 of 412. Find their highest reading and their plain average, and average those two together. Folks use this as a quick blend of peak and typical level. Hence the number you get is 1.63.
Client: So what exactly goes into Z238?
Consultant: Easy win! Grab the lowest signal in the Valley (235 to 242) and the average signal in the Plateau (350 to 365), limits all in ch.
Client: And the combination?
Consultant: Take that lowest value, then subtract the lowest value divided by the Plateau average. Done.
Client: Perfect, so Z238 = 0.63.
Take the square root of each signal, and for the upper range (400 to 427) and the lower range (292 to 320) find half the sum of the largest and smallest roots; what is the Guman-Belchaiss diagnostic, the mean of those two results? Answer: 1.25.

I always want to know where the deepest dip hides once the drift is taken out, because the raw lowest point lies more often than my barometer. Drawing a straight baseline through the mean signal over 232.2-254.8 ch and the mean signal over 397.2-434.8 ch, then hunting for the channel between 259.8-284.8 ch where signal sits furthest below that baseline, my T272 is 281.0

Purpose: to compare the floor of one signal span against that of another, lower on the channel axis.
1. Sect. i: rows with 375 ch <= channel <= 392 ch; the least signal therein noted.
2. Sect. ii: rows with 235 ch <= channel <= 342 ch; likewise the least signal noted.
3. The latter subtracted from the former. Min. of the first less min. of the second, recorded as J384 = 0.1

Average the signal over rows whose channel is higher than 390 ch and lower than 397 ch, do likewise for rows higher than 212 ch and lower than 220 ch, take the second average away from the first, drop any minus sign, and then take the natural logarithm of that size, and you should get -0.97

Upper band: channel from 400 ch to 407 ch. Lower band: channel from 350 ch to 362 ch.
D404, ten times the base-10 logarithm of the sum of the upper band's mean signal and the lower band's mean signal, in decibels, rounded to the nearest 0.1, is 5.3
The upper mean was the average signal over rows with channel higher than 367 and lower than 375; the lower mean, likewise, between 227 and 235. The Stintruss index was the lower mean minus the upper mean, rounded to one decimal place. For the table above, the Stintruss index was 0.9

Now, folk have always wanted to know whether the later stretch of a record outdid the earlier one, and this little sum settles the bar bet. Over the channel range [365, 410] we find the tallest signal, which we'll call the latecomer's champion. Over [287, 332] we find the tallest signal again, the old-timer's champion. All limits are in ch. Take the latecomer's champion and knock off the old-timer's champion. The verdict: -0.38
